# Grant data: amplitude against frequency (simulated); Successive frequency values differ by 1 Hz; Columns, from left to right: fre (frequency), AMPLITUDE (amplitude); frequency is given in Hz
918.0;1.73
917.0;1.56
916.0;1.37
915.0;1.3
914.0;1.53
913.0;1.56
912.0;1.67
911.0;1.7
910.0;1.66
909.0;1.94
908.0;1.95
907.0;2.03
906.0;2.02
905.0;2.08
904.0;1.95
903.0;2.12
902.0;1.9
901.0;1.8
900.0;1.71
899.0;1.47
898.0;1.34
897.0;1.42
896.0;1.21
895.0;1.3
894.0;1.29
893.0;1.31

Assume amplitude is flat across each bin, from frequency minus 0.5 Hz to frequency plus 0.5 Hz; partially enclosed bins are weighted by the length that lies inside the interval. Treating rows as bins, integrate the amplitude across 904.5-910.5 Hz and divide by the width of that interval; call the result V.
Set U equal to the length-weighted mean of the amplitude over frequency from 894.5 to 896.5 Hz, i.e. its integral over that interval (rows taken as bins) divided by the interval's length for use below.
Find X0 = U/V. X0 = 0.64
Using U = 1.3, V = 1.95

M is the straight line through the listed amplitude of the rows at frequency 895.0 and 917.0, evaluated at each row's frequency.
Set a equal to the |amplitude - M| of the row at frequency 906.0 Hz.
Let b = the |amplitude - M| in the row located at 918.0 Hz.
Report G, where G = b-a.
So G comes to -0.43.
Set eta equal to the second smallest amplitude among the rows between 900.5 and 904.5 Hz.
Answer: 1.9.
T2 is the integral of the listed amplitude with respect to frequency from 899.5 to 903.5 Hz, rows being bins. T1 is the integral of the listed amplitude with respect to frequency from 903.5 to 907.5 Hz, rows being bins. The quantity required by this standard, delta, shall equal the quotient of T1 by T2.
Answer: 1.07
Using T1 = 8.1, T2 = 7.5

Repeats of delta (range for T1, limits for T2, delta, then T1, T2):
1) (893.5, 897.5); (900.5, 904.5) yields 0.67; 5.2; 7.8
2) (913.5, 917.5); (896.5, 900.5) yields 0.97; 5.8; 5.9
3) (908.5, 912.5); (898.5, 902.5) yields 1.01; 7.0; 6.9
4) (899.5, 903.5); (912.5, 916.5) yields 1.31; 7.5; 5.8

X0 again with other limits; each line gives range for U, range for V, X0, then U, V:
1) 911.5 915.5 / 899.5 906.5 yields 0.78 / 1.5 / 1.94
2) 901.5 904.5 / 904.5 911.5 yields 1.04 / 2.0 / 1.91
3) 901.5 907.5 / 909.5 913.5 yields 1.22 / 2.0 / 1.65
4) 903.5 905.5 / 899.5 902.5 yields 1.12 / 2.0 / 1.80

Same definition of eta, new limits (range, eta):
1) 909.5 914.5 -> 1.56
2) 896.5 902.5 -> 1.42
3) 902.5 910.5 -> 1.94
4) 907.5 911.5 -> 1.7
